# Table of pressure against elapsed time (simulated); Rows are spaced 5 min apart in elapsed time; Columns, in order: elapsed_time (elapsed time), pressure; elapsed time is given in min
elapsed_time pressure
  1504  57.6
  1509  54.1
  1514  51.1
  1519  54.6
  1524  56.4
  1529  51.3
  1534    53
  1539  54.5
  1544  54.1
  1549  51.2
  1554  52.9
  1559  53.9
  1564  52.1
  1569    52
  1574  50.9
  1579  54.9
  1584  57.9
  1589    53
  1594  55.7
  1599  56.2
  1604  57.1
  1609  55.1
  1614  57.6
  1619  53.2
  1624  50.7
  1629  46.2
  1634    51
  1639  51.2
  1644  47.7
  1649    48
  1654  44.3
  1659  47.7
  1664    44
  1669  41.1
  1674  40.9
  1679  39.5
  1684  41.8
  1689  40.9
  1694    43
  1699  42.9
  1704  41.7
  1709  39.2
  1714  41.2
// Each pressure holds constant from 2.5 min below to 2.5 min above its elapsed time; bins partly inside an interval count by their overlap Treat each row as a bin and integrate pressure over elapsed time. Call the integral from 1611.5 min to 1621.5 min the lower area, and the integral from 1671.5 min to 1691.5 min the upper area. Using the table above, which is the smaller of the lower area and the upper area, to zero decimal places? 554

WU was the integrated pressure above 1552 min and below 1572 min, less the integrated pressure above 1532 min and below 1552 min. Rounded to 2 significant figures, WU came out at -10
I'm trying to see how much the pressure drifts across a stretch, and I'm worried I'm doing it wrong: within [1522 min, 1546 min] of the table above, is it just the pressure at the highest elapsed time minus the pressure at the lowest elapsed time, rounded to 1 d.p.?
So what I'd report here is -2.3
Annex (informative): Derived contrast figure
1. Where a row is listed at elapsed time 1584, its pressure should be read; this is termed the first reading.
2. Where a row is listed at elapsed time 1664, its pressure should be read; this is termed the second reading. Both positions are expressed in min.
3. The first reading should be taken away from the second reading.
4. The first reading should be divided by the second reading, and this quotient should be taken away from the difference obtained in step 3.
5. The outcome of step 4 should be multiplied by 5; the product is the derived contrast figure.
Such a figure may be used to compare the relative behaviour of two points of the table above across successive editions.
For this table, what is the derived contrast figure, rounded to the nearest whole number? -76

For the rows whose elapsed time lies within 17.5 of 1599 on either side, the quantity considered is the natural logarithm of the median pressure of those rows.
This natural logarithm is 4.03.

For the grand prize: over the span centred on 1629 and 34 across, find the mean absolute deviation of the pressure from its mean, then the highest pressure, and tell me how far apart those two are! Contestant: 55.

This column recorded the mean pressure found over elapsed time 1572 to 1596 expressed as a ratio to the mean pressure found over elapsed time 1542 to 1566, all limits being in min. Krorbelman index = 1.03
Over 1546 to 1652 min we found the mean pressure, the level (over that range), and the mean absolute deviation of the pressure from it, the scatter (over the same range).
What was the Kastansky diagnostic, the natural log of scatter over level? -3.03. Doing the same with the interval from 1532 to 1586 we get -3.57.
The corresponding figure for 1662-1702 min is -3.58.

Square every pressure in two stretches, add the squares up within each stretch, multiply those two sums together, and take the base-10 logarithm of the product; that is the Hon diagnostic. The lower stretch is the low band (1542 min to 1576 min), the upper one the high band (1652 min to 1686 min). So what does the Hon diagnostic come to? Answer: 8.393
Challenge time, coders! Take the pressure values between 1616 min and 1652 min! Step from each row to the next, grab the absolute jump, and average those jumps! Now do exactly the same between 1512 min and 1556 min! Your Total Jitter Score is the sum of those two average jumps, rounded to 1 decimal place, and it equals 5.0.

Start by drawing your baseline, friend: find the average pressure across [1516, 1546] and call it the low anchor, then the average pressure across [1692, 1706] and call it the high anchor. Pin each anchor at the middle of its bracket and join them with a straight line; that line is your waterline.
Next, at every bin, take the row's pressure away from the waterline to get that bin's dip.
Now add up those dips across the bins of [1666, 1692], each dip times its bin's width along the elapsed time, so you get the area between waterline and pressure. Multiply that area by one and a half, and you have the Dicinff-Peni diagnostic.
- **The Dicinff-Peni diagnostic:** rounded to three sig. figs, 115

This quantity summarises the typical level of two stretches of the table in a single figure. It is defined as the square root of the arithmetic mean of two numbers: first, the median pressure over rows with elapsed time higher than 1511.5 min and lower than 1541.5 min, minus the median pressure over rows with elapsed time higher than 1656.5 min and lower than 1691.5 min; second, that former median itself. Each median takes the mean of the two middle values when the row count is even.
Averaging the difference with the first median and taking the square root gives 5.8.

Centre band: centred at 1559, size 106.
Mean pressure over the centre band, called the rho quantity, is 53.9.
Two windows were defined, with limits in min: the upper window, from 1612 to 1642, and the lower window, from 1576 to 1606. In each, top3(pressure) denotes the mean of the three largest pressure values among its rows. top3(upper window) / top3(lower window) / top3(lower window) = 0.017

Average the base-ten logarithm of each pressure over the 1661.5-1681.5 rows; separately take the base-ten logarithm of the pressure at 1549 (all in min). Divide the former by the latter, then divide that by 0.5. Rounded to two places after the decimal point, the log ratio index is 1.89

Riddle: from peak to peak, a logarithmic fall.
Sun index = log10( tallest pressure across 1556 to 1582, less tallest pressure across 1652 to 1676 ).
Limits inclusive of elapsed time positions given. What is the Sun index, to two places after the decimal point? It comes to 0.86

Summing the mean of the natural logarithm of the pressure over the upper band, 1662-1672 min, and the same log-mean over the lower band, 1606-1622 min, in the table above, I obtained 7.76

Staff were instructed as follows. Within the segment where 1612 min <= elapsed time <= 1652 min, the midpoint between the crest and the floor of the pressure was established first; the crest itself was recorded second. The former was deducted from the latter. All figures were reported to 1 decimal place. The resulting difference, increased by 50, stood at 55.7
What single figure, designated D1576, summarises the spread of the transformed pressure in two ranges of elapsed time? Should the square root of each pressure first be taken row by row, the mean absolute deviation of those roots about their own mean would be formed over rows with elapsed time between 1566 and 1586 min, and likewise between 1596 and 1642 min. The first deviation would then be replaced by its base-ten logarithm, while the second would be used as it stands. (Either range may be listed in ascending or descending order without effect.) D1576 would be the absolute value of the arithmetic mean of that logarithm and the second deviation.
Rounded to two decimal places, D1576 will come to 0.28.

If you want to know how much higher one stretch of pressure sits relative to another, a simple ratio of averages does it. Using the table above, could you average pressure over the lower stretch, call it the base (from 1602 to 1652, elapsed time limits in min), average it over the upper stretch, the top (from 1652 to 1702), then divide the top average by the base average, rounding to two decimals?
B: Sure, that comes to 0.82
